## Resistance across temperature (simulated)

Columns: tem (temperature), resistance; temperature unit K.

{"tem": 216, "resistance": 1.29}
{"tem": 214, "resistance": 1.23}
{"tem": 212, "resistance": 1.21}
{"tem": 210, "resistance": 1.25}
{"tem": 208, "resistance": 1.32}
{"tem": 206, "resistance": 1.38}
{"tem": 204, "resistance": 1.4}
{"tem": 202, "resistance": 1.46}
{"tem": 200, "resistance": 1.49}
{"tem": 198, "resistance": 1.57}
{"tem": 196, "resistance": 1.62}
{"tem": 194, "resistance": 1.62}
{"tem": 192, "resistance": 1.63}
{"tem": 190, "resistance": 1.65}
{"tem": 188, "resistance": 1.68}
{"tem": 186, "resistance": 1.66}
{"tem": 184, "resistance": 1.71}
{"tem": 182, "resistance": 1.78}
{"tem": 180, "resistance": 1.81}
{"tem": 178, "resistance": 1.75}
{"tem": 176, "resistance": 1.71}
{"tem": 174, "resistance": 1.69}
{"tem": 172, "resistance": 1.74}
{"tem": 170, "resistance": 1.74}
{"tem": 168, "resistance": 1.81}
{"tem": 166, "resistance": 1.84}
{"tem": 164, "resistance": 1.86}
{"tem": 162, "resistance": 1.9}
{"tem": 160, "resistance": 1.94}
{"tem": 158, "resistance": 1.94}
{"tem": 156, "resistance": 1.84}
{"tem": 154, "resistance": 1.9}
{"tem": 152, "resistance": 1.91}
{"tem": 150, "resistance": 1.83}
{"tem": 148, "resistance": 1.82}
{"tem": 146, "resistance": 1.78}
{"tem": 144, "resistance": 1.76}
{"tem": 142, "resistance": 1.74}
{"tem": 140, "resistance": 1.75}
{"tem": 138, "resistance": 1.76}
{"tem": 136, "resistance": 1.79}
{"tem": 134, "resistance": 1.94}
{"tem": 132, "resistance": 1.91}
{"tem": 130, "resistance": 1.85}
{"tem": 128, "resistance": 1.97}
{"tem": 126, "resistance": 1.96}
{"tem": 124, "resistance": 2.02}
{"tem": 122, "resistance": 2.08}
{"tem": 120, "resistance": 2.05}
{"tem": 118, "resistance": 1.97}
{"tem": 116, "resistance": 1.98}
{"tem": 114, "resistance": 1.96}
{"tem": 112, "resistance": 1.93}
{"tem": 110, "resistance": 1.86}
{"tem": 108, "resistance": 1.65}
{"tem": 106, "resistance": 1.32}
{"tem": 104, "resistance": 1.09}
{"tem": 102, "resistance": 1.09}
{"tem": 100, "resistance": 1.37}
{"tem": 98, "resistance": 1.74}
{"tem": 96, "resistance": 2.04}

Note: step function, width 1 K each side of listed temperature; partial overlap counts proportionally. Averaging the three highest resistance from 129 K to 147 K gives 1.90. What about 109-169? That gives 2.05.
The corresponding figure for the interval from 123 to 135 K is 1.98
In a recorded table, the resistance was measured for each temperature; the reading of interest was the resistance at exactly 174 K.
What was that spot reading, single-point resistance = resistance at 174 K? 1.69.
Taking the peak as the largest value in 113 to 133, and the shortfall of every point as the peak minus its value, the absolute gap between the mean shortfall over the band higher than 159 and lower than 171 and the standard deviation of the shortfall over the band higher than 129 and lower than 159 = 0.16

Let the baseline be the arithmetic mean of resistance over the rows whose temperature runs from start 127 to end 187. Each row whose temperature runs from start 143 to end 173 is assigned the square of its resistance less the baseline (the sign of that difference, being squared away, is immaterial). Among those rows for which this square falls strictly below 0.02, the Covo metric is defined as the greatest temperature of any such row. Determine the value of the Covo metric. 172 K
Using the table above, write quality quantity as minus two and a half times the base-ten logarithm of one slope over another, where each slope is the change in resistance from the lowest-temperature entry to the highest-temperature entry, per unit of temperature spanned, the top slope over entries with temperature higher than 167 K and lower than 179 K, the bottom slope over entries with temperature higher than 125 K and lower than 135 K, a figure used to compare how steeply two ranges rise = -1.0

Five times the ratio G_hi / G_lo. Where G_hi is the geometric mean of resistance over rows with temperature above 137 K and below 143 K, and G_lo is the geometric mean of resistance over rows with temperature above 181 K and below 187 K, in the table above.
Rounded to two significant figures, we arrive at 5.1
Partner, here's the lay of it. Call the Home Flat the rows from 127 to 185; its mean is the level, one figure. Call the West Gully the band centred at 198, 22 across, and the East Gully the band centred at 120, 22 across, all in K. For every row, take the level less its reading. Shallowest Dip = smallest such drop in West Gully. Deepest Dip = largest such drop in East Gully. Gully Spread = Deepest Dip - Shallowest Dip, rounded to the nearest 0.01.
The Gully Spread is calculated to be -0.17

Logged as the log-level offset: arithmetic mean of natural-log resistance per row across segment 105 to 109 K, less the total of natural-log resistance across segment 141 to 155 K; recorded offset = -3.8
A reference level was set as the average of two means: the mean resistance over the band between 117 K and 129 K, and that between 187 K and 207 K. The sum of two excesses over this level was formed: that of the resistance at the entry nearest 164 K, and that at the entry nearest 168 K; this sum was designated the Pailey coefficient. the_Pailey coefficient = 0.112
